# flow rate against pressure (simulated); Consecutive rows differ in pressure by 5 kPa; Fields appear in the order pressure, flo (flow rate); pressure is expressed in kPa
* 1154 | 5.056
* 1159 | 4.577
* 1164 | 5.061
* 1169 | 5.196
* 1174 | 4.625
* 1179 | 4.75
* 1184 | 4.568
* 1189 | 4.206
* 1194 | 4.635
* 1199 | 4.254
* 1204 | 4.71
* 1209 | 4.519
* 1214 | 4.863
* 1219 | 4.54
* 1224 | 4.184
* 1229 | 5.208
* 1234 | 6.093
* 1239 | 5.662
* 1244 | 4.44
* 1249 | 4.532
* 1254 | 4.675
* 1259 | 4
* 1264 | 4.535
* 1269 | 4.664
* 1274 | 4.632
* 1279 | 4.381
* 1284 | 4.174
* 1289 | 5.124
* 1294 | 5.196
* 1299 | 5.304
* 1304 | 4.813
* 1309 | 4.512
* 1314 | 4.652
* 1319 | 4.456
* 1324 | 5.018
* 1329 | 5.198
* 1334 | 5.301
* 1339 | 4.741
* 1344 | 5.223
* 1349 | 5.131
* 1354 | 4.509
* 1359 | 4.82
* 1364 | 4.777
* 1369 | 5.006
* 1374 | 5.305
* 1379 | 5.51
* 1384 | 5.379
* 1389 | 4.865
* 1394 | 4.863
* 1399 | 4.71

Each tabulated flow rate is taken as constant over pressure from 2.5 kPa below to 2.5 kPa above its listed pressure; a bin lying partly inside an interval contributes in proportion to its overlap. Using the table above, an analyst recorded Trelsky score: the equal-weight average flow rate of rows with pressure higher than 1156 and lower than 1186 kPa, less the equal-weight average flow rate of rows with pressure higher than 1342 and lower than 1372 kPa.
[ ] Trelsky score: -0.11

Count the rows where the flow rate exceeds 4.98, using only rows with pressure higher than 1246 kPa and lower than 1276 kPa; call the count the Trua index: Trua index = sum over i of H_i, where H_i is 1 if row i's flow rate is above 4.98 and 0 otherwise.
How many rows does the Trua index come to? 0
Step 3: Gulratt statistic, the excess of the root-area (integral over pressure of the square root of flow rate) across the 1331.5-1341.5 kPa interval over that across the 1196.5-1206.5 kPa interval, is 1.2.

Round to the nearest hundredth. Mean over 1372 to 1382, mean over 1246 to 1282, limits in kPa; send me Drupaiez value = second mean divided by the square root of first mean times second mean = 0.91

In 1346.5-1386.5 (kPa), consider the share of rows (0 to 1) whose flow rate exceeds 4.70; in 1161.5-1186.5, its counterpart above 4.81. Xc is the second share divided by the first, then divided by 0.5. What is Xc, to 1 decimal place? 0.9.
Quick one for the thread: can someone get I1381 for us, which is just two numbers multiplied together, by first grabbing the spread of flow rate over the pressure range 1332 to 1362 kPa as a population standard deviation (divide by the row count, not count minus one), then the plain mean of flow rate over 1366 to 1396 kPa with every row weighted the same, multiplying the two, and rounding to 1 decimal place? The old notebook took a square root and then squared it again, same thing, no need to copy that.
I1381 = 1.5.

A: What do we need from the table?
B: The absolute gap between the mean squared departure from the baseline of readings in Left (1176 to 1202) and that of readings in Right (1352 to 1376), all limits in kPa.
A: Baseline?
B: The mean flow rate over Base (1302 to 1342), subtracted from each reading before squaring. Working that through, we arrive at 0.10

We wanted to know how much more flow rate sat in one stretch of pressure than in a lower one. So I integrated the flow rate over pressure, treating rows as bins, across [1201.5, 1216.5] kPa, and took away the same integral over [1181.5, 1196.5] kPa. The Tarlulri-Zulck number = 3.4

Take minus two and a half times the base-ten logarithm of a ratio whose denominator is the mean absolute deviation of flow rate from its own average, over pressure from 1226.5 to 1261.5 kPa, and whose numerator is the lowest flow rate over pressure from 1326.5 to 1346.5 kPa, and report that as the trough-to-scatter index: -2.2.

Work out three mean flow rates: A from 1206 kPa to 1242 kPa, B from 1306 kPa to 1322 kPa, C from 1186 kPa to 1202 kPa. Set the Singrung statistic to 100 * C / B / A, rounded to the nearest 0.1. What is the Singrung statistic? 19.2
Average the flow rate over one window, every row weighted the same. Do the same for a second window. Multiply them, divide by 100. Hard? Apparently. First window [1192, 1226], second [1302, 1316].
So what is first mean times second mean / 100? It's 0.211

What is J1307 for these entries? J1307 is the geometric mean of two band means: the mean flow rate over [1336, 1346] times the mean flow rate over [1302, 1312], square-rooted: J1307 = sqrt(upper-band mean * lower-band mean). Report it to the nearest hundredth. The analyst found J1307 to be 4.82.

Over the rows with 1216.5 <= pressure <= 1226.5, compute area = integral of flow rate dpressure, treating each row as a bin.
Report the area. 44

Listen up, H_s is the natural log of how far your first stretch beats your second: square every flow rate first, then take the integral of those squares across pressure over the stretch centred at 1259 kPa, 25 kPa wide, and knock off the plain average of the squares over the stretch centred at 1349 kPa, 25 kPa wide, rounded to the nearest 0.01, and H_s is 6.17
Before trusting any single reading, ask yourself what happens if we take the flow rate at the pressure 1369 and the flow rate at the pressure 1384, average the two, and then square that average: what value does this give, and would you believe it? 27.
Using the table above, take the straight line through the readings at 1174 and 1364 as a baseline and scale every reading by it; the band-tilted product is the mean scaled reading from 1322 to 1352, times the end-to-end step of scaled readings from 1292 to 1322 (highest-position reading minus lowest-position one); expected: -0.172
